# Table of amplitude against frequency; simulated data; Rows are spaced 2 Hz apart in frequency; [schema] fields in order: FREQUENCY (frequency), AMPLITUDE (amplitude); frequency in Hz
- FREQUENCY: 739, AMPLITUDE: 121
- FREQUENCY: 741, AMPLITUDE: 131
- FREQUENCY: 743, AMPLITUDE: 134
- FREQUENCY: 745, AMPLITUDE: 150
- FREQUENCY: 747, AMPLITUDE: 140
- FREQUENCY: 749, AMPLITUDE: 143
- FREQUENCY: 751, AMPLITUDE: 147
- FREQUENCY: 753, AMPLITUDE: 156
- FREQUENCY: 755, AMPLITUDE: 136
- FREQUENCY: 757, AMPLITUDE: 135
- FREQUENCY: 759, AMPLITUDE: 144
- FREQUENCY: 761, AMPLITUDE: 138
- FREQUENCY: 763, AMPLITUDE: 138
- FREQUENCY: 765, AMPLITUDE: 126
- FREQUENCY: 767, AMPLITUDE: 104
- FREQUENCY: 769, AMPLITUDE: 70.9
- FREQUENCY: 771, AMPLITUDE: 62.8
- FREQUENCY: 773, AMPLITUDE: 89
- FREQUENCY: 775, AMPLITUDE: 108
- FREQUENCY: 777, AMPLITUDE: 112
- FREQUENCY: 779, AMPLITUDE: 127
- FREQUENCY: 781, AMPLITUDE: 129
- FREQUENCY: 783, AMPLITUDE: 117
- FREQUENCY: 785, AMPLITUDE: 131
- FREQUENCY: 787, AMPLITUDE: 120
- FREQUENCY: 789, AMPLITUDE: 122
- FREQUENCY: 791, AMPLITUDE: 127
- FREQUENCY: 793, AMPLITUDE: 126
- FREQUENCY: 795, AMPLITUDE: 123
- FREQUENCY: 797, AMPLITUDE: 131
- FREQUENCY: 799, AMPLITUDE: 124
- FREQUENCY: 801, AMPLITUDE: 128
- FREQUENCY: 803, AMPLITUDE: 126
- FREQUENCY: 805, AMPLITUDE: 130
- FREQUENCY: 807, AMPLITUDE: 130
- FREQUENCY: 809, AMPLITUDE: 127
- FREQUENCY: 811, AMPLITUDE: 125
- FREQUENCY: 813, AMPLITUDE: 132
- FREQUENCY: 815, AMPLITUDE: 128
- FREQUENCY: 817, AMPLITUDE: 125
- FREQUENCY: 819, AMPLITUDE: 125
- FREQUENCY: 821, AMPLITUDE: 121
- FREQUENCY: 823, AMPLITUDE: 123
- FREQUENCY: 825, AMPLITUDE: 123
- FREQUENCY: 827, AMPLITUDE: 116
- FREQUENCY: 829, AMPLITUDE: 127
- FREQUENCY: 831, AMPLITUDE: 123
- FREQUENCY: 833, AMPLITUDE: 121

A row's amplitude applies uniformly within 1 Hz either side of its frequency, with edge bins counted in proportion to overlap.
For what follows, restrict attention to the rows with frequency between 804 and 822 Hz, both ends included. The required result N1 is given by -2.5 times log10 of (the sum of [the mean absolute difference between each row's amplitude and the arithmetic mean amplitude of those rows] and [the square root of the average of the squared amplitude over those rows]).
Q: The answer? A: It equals -5.28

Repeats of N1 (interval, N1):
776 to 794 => -5.27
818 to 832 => -5.24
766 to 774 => -4.98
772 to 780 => -5.20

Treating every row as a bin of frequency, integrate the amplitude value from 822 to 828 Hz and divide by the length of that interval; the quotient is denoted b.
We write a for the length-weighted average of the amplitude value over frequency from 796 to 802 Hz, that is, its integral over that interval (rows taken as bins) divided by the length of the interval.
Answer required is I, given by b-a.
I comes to -7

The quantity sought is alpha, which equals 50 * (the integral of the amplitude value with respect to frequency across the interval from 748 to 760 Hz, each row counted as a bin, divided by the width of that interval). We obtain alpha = 7175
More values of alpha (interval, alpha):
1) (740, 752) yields 7042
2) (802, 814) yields 6417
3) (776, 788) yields 6133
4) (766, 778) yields 4556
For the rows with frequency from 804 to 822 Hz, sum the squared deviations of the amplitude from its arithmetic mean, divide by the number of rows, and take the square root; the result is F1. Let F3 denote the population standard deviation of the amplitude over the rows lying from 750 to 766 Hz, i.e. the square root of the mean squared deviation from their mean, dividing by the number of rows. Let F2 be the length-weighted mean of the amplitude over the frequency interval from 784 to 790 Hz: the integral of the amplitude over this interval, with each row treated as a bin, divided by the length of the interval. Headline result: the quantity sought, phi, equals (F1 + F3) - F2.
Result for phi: -113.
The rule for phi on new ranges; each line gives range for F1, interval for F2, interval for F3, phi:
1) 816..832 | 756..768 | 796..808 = -125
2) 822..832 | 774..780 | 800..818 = -110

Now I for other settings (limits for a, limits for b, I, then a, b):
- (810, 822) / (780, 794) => -1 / 126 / 125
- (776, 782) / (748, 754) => 26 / 123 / 149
